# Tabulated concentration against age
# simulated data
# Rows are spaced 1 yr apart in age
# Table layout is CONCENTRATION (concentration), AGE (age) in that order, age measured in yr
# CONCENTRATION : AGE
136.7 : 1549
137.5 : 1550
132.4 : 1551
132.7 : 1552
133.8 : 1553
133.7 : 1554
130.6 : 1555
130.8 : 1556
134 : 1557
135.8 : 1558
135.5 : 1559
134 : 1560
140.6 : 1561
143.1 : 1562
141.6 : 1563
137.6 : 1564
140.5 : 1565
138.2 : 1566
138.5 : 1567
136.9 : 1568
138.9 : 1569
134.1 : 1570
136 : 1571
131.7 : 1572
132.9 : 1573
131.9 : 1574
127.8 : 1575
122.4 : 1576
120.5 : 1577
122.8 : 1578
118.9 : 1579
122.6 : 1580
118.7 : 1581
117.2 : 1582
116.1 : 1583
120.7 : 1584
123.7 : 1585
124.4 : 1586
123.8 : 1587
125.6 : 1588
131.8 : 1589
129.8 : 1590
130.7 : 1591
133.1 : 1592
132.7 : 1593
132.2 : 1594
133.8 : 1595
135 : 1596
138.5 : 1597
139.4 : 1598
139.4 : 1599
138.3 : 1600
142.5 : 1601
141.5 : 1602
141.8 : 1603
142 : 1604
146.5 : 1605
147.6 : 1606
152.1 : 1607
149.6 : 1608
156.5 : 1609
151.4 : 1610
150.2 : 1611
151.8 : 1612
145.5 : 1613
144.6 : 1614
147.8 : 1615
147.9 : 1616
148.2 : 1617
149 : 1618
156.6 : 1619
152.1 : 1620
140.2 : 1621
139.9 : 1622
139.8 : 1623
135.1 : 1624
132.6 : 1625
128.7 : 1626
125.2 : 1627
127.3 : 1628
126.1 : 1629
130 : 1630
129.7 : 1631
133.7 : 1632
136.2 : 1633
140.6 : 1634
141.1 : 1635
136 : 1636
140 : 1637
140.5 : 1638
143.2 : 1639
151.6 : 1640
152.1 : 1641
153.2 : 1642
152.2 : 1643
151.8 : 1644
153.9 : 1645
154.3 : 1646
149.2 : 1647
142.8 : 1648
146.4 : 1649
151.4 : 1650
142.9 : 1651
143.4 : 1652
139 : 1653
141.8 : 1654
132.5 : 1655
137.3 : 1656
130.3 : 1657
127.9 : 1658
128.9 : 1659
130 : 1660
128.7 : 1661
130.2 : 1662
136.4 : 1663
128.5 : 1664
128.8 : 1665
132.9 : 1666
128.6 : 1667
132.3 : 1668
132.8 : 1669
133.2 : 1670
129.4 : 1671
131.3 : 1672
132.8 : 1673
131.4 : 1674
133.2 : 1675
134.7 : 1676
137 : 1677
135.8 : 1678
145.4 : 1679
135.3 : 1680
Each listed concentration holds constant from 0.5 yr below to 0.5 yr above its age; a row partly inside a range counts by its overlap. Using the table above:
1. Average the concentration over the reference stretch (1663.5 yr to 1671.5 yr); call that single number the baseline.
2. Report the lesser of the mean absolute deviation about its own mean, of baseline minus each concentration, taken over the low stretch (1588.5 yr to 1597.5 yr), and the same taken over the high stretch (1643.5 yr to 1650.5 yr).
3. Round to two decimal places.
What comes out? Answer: 1.81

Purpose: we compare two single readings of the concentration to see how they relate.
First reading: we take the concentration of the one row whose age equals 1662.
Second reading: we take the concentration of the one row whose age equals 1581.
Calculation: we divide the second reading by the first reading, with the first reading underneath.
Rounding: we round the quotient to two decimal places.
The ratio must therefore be 0.91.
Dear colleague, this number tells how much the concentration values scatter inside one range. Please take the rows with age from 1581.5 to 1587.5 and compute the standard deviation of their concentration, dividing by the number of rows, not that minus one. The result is 3.3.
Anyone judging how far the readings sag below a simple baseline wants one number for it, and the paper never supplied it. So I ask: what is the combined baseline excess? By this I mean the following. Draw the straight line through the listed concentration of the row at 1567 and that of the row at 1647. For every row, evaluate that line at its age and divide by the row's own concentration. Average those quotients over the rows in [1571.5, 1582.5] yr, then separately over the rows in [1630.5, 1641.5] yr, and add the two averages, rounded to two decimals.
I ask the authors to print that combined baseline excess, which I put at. 2.18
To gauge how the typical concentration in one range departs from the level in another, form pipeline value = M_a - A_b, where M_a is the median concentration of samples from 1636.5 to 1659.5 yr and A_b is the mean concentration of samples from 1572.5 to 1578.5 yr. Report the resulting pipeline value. 17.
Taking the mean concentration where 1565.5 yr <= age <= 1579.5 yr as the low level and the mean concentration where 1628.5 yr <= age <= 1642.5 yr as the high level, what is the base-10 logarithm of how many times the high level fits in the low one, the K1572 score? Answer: -0.03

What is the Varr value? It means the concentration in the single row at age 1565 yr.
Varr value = 140.5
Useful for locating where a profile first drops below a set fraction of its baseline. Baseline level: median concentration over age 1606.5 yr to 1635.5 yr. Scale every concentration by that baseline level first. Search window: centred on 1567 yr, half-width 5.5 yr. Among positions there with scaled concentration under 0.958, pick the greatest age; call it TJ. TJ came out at 1572 yr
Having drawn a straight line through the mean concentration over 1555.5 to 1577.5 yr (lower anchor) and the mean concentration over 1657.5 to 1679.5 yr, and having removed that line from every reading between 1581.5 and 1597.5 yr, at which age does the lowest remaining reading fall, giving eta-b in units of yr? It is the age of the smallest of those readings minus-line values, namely 1583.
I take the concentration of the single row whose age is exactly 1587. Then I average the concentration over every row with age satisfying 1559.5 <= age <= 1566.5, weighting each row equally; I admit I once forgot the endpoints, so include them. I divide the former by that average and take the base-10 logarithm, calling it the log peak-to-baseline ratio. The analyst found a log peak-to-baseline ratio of -0.05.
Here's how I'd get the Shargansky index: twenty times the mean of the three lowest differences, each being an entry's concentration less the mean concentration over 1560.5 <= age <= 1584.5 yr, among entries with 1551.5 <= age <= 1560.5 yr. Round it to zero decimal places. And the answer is 19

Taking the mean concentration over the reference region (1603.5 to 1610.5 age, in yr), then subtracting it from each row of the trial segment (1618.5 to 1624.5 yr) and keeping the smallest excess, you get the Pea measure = -14.3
